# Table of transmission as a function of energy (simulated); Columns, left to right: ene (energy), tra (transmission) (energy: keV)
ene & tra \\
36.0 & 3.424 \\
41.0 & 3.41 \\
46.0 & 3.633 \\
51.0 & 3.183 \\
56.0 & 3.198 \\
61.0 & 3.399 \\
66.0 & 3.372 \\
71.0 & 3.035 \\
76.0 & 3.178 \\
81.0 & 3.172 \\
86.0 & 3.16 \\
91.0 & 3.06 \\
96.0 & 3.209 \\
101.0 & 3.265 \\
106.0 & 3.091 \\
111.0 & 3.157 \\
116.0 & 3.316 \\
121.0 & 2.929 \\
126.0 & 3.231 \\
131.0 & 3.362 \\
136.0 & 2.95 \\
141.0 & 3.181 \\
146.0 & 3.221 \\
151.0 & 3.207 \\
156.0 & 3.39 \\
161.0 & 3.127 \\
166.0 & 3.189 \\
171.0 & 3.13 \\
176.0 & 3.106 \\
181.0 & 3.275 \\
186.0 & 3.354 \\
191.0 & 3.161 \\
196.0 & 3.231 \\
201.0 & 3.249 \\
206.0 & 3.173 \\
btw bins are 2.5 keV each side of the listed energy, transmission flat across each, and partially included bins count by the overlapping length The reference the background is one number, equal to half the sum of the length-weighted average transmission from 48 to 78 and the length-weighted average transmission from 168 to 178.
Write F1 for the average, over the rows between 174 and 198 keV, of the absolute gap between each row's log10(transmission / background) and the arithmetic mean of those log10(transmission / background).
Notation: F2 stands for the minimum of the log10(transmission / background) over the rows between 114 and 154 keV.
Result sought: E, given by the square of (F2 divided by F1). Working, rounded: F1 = 0.0099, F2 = -0.036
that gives 13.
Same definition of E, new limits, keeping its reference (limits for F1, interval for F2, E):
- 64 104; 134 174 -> 10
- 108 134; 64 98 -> 1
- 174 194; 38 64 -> 0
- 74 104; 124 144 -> 30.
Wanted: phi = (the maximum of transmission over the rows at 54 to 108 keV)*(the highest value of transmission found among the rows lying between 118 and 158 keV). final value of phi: 11.5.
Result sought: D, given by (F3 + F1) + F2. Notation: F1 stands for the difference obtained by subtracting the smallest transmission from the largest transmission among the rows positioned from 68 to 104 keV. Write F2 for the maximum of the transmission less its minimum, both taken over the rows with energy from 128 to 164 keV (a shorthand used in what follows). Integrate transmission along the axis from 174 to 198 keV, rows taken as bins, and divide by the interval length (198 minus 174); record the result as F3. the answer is 3.90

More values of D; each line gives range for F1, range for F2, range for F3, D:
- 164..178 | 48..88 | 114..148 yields 3.61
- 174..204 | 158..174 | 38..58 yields 3.67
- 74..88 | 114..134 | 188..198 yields 3.65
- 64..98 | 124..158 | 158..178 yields 3.92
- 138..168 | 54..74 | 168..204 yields 3.84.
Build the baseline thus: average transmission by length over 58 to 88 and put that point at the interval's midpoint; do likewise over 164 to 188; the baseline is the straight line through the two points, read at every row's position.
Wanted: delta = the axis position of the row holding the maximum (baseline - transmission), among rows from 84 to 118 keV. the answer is 91.0 keV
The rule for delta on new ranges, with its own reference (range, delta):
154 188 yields 176.0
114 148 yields 121.0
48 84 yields 71.0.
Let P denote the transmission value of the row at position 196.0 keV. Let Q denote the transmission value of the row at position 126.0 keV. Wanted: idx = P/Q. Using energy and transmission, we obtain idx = 1.00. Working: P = 3.231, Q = 3.231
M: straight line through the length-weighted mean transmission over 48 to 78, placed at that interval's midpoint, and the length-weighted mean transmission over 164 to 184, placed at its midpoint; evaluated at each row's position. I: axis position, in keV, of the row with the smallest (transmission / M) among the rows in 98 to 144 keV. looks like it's 121.0 keV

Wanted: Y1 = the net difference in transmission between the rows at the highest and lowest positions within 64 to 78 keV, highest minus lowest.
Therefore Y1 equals -0.19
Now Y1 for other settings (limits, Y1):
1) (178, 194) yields -0.11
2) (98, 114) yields -0.11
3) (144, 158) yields 0.17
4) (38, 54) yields -0.23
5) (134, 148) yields 0.27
